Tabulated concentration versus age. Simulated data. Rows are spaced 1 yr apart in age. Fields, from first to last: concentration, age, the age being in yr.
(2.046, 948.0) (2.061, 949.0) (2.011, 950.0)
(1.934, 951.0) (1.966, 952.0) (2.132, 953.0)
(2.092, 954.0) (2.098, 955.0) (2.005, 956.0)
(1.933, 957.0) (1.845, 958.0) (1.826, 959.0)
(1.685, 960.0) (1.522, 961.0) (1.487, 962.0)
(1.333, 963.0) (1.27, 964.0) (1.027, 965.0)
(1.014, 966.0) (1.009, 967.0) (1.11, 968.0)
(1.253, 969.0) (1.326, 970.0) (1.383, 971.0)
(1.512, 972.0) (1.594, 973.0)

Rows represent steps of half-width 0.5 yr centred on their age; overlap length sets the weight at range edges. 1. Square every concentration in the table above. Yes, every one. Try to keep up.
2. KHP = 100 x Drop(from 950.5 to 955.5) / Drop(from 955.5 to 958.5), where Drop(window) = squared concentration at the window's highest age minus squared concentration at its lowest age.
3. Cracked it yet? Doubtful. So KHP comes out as -107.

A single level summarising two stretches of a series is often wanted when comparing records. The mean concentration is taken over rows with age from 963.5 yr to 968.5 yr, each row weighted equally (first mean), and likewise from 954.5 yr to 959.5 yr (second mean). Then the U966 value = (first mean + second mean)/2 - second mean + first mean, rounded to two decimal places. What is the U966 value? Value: 0.66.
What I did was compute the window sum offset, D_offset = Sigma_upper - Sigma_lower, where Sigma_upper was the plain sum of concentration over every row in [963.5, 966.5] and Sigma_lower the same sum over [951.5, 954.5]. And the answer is -2.9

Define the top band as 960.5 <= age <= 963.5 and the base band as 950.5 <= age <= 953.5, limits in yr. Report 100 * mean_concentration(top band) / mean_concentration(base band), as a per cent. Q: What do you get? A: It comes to 72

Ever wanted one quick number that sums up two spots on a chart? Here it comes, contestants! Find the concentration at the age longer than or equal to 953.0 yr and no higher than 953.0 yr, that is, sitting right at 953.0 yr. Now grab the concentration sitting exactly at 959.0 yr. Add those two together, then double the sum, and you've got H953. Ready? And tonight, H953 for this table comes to 7.9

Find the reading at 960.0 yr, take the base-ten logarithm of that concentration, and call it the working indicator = 0.23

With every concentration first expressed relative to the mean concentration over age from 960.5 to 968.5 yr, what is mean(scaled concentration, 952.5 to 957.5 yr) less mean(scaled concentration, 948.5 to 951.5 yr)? 0.0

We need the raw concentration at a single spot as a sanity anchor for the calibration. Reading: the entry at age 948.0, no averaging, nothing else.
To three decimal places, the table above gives 2.046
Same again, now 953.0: 2.132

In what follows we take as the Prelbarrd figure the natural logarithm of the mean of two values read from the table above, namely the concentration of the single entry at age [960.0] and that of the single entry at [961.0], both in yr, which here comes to 0.47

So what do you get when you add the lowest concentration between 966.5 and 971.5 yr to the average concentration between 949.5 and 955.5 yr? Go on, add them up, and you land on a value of 3.05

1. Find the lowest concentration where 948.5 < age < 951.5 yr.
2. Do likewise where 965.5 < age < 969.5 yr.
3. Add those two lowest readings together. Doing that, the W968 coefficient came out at 2.94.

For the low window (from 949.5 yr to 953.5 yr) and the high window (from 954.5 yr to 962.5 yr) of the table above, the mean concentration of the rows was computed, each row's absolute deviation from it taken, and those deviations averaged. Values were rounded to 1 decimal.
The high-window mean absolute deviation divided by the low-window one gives 2.9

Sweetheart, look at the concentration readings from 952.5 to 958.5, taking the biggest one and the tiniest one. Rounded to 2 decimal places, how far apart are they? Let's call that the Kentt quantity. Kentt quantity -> 0.29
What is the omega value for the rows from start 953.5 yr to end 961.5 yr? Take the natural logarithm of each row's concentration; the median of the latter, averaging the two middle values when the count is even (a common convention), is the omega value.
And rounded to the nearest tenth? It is 0.6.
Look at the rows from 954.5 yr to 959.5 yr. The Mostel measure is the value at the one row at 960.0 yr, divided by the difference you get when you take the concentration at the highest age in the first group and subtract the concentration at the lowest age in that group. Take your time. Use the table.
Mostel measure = -6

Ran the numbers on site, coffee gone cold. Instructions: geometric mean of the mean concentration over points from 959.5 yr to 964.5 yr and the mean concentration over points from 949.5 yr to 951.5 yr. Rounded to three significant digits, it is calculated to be 1.70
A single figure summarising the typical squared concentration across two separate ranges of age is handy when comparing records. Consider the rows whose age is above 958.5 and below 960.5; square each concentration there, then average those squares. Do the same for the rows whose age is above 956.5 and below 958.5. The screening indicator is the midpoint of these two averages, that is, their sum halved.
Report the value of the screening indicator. 3.3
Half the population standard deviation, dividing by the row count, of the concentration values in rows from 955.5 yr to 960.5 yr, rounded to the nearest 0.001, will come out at 0.054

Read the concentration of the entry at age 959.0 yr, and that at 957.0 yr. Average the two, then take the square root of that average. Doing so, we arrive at 1.37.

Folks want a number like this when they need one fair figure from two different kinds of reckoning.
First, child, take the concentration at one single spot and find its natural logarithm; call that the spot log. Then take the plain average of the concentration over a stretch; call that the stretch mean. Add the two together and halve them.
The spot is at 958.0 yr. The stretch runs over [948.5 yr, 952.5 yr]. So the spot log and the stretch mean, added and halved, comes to 1.30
